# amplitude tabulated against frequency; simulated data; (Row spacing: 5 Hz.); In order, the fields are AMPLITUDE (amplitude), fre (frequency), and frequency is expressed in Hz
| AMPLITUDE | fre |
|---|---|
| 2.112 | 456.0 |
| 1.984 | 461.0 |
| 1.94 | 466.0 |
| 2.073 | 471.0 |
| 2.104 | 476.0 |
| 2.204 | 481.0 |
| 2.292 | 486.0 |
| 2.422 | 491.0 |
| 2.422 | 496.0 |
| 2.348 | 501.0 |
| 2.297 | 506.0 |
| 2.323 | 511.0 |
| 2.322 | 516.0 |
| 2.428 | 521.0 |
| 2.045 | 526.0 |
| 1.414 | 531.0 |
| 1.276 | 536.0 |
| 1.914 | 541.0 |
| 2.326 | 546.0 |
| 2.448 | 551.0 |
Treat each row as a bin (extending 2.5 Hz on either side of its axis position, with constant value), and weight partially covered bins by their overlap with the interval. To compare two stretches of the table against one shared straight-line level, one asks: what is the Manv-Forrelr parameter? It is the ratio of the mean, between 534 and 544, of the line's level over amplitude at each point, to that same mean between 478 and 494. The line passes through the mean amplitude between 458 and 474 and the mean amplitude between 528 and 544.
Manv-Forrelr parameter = 1.2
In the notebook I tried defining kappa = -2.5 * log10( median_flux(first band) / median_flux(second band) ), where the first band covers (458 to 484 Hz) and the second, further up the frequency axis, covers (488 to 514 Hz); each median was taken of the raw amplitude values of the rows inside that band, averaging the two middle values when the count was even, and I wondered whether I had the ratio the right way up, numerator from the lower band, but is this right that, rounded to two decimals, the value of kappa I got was 0.14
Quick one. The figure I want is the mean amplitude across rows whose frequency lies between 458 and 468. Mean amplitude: 2.0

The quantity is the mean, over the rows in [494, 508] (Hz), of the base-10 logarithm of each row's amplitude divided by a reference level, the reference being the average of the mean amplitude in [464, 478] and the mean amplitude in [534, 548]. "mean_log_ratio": 0.08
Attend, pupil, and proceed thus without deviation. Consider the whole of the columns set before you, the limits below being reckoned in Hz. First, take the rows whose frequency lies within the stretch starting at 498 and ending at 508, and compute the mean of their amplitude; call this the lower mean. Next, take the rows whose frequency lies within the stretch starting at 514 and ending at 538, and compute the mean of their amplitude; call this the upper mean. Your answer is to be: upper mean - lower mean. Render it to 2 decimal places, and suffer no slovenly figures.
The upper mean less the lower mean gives -0.43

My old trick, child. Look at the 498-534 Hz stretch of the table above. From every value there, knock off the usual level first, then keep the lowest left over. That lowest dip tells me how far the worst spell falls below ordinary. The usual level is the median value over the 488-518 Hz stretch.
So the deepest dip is -0.92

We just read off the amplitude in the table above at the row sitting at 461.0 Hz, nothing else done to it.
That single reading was 1.984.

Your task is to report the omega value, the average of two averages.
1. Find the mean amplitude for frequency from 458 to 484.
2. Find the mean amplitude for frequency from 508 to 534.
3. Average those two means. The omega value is 2.08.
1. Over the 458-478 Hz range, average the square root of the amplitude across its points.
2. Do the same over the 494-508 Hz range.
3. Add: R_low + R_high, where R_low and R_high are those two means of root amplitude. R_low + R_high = 2.96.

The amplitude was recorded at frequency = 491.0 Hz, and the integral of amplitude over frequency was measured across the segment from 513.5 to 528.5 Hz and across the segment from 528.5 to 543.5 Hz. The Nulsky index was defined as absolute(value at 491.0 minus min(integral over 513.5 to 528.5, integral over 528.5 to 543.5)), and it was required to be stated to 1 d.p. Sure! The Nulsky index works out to 20.6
